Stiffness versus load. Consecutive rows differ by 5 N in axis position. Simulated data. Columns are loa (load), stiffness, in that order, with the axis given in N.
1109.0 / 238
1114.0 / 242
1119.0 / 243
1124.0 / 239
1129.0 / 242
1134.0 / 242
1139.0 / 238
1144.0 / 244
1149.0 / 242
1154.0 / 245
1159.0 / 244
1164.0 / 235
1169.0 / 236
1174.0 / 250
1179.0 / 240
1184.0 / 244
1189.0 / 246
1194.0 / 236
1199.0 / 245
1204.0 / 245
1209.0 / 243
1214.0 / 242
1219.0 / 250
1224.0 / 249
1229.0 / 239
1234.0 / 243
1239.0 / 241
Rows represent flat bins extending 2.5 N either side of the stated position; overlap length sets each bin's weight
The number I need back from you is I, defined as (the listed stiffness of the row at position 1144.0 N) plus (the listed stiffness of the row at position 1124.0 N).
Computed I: 483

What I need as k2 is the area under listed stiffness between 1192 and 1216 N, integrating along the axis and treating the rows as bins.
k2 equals 5816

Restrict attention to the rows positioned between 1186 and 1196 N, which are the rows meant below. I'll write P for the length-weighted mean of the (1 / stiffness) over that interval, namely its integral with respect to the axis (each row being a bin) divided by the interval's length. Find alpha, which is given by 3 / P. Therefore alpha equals 723.9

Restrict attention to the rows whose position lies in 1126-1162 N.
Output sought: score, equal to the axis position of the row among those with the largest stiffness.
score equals 1154.0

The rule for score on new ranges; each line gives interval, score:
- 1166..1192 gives 1174.0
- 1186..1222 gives 1219.0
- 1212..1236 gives 1219.0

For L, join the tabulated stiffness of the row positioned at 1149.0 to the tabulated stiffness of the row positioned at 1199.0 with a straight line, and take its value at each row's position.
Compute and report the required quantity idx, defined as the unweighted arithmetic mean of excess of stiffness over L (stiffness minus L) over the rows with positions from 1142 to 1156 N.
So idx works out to 1.7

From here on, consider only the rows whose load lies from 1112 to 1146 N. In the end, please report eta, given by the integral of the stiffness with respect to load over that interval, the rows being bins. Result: 8207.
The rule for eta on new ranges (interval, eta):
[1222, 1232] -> 2437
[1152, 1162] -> 2440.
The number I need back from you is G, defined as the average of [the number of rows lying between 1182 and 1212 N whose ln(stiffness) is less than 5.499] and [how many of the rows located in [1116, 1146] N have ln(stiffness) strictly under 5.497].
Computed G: 4.00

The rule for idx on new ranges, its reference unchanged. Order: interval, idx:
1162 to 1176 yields -2.9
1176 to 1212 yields -2.0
